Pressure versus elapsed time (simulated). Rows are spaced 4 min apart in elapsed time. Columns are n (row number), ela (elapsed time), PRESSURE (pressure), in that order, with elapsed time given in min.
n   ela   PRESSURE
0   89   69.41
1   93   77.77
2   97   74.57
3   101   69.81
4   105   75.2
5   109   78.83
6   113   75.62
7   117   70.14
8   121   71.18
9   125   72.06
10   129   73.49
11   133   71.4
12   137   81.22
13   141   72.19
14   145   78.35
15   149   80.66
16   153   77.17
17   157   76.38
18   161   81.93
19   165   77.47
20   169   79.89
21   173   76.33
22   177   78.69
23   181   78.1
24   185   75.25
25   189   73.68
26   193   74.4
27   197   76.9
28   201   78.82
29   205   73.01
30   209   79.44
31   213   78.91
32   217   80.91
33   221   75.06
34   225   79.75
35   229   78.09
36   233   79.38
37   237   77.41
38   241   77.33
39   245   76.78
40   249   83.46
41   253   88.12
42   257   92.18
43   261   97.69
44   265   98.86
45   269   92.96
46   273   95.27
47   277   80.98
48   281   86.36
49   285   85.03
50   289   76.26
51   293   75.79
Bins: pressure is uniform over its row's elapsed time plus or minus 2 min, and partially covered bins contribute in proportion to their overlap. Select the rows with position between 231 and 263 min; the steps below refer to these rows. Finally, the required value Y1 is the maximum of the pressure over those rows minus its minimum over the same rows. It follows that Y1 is 20.9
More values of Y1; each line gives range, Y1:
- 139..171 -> 9.7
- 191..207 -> 5.8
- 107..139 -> 11.1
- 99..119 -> 9.0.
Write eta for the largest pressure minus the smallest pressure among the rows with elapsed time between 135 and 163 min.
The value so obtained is 9.7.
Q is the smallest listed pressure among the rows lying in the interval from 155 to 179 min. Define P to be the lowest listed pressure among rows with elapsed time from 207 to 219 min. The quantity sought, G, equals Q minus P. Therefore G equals -2.6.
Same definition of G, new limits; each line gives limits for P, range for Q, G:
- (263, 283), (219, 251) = -5.9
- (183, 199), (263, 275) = 19.3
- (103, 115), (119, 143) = -4.0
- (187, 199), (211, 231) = 1.4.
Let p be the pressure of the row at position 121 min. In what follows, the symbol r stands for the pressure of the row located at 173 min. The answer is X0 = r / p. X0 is 1.07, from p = 71.18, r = 76.33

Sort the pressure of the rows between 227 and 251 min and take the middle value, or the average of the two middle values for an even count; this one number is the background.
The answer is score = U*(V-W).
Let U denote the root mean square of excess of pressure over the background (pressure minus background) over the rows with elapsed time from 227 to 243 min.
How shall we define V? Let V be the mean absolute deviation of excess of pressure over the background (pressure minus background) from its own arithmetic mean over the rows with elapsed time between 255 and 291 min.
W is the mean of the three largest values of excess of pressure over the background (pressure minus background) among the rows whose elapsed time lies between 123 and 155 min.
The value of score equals 4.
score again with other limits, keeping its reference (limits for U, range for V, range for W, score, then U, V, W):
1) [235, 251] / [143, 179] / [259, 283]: -52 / 2.9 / 1.6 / 19.5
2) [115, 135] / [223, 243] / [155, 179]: -9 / 6.2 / 0.9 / 2.4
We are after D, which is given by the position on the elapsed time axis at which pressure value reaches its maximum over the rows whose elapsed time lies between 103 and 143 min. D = 137 min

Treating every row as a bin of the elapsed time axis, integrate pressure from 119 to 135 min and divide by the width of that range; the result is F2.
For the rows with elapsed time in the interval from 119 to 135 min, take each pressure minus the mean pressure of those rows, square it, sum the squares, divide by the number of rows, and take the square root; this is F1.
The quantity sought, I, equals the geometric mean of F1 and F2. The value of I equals 8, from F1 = 1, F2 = 72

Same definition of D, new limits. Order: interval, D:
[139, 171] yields 161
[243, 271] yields 265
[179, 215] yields 209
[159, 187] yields 161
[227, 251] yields 249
